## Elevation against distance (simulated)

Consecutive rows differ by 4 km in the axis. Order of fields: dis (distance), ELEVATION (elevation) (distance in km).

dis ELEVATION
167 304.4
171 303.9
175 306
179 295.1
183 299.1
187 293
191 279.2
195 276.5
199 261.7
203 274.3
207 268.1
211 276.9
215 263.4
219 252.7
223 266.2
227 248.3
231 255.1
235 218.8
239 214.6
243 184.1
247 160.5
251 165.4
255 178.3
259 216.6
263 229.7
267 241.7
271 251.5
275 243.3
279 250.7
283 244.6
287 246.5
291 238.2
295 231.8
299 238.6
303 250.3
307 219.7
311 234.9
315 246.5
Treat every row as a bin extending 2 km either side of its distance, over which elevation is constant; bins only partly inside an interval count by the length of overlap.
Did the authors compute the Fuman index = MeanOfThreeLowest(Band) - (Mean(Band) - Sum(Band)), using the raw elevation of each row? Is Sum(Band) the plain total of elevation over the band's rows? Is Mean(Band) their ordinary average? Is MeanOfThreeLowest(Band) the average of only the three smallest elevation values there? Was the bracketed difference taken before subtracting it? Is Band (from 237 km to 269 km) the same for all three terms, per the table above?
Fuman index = 1560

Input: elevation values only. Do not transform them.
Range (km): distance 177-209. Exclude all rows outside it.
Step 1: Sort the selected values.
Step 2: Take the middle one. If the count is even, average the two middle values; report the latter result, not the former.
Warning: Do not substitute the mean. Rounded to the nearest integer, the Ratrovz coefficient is 278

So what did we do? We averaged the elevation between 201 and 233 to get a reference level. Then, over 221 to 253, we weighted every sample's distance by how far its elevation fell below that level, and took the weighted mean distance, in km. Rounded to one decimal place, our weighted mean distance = 243.9 km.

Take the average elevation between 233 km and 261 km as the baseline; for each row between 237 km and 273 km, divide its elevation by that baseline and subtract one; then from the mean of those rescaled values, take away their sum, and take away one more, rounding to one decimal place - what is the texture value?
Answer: -1.6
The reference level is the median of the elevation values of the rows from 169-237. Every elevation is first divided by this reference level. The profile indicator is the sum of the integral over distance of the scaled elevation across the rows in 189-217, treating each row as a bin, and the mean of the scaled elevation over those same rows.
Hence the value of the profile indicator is 28.7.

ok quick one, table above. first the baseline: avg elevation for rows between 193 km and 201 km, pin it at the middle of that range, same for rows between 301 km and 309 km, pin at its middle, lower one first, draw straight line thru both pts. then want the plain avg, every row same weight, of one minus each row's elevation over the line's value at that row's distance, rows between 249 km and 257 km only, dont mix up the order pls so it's 0.32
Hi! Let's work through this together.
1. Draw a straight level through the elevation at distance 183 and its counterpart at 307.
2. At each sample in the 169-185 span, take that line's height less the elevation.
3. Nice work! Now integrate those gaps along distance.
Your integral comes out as 31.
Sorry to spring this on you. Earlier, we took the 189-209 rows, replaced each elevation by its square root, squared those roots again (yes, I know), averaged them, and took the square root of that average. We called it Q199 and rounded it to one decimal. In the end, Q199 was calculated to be 16.5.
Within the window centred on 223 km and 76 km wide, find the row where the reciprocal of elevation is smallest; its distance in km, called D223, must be 187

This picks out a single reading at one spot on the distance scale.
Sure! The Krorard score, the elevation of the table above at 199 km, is 261.7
